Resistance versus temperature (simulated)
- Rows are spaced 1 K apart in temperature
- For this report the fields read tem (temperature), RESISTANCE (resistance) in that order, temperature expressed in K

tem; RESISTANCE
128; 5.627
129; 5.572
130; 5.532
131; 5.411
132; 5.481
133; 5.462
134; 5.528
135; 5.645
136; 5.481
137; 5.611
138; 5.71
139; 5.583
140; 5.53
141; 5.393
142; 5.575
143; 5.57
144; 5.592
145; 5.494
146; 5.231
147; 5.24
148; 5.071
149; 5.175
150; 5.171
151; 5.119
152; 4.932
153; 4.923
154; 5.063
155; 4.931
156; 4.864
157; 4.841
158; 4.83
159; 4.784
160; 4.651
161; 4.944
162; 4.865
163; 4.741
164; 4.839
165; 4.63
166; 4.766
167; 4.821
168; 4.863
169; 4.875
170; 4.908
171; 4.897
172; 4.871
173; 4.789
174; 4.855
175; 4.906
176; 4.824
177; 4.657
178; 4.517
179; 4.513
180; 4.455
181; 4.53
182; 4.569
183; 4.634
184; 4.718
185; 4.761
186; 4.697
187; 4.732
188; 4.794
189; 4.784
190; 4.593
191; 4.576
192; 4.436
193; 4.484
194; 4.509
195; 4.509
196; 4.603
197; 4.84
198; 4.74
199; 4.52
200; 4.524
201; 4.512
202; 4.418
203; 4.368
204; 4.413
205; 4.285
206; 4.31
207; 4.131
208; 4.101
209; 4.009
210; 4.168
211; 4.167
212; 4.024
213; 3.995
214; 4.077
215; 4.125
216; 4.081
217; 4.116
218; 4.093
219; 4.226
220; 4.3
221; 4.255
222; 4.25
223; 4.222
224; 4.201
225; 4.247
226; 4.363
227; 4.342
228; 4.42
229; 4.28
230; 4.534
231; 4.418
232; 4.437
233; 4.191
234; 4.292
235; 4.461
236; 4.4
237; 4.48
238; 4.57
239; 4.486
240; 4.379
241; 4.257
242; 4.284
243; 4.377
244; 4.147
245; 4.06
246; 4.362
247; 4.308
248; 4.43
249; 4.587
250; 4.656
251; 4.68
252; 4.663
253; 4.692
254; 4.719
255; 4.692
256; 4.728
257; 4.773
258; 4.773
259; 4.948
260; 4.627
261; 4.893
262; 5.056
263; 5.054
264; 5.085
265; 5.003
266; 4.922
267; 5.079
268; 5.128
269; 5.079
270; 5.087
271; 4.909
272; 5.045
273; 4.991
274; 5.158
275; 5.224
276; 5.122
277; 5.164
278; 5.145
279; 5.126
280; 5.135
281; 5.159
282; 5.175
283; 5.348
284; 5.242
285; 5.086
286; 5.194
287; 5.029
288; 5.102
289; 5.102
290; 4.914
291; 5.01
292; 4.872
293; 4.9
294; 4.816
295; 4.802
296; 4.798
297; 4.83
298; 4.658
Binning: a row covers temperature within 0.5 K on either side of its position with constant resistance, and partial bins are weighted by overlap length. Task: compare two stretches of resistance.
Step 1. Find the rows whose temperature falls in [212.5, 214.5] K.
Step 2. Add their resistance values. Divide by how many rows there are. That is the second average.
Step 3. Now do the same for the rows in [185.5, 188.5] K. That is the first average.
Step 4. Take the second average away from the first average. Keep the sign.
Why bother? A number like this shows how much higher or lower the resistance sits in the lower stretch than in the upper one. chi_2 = 0.7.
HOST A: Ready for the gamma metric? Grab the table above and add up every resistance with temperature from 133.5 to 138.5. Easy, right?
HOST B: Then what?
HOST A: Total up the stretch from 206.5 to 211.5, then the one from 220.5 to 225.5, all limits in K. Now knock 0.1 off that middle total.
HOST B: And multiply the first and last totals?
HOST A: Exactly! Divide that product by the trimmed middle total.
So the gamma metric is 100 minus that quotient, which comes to 71.1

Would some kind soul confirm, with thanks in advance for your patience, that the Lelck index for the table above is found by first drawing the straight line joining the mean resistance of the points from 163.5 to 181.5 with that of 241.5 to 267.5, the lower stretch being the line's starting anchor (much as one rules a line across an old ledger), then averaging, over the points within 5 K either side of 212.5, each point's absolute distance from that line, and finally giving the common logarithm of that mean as -0.20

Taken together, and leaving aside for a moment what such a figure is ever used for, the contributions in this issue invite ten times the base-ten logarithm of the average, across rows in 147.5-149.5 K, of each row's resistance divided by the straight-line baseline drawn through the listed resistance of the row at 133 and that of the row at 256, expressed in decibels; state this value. -0.20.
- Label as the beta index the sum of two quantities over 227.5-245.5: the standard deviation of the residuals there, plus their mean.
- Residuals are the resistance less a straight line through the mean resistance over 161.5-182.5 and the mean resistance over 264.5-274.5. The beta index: -0.44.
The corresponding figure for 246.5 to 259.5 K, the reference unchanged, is -0.18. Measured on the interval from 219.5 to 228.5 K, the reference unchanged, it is -0.55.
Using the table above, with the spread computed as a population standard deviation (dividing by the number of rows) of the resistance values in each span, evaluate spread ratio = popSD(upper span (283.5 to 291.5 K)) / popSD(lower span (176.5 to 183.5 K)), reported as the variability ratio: 1.46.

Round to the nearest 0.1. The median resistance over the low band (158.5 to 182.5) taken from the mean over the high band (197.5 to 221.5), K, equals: -0.6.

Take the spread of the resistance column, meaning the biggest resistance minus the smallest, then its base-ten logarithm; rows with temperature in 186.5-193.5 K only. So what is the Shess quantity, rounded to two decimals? -0.45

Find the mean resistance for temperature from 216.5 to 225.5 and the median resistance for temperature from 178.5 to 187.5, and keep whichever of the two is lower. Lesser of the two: 4.2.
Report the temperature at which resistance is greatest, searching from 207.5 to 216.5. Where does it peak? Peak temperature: 210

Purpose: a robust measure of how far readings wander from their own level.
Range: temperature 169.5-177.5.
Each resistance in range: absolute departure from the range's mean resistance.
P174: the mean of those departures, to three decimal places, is 0.061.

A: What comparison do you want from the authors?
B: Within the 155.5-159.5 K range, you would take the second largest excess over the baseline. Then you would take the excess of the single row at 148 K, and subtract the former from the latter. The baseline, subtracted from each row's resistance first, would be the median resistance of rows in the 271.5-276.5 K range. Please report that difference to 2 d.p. 0.23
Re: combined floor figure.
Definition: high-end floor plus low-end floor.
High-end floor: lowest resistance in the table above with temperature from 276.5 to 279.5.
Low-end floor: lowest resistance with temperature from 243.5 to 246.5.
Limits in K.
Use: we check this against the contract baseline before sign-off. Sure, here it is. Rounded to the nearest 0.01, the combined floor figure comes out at 9.19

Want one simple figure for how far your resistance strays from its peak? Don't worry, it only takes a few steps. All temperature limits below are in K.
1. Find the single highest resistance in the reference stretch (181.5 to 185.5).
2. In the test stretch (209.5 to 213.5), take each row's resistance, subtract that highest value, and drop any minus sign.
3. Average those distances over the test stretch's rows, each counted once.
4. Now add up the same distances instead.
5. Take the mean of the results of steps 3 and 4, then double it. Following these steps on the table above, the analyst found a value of 3.4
